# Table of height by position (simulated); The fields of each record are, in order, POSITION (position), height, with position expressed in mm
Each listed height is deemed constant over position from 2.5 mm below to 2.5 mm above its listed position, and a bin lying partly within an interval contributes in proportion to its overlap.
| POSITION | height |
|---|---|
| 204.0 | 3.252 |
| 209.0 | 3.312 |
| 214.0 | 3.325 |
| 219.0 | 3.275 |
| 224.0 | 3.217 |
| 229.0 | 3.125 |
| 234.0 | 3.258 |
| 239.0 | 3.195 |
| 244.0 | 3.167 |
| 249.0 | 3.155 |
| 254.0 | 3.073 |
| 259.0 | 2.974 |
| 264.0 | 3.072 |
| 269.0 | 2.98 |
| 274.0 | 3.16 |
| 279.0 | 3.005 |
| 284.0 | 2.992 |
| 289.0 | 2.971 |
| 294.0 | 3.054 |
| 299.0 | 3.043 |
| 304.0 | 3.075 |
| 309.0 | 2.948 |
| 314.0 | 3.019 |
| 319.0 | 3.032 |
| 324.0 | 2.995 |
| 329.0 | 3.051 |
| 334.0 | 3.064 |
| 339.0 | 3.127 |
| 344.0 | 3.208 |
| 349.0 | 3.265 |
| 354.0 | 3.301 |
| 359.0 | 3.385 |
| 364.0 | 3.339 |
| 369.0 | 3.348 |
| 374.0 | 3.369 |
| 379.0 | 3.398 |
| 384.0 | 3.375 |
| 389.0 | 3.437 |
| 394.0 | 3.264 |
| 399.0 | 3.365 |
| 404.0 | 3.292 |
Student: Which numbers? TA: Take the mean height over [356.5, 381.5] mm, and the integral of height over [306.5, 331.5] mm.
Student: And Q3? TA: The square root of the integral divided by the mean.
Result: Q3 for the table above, 4.7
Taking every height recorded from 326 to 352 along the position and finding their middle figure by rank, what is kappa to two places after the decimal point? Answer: 3.13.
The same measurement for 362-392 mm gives 3.37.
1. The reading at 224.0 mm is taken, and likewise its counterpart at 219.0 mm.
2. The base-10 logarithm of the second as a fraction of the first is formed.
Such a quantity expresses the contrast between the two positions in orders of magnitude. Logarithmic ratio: 0.008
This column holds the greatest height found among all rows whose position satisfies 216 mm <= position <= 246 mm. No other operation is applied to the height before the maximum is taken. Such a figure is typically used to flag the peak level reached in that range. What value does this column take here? 3.275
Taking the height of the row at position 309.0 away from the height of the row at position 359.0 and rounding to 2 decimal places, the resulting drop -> 0.44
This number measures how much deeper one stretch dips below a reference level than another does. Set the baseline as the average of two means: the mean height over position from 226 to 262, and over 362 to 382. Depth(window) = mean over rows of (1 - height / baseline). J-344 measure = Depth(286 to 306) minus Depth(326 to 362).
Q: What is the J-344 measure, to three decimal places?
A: 0.051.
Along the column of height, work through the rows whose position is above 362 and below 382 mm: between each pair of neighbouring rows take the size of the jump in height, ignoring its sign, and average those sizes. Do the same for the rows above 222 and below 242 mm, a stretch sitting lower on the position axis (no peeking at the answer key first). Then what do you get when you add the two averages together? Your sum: 0.116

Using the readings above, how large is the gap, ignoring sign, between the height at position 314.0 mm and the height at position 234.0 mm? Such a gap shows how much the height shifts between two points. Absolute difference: 0.239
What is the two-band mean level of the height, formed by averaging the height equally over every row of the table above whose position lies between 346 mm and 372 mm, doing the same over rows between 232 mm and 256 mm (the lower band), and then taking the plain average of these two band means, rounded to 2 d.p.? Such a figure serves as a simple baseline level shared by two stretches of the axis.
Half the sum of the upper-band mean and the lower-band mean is 3.25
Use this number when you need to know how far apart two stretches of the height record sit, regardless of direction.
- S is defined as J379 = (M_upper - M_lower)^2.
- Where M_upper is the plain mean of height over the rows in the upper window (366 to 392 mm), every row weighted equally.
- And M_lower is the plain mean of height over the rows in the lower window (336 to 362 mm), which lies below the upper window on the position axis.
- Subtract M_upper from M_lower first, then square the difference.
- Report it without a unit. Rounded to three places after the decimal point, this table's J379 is 0.016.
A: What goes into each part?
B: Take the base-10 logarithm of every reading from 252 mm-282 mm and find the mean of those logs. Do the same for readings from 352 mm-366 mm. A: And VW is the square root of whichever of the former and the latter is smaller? 0.695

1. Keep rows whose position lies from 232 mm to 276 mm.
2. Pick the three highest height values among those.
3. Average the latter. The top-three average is 3.21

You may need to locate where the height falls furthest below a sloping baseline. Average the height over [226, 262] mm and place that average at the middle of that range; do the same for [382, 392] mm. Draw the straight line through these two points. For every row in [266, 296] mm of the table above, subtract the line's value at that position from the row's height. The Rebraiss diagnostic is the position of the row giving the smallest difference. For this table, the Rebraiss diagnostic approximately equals 289.0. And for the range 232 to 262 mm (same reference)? 259.0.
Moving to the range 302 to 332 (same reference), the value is 309.0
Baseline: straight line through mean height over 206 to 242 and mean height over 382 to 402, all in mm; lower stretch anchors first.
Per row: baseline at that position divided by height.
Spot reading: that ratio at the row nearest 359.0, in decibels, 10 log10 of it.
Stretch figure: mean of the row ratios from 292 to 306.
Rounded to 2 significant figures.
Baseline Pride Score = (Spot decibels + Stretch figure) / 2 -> 0.51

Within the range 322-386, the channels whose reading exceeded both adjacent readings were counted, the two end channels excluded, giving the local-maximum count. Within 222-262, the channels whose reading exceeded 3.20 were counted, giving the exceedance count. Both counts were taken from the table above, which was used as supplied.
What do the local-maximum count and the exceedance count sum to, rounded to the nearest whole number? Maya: 4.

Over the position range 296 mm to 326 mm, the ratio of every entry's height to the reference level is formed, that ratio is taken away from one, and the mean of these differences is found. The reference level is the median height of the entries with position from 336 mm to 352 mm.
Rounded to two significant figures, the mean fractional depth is 0.059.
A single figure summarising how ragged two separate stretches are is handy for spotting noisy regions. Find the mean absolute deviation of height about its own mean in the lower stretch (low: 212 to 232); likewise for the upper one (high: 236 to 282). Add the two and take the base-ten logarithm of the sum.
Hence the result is -0.86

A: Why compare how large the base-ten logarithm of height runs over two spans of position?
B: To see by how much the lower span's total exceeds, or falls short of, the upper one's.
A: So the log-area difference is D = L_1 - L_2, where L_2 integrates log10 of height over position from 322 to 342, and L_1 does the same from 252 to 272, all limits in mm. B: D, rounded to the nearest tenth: -0.1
